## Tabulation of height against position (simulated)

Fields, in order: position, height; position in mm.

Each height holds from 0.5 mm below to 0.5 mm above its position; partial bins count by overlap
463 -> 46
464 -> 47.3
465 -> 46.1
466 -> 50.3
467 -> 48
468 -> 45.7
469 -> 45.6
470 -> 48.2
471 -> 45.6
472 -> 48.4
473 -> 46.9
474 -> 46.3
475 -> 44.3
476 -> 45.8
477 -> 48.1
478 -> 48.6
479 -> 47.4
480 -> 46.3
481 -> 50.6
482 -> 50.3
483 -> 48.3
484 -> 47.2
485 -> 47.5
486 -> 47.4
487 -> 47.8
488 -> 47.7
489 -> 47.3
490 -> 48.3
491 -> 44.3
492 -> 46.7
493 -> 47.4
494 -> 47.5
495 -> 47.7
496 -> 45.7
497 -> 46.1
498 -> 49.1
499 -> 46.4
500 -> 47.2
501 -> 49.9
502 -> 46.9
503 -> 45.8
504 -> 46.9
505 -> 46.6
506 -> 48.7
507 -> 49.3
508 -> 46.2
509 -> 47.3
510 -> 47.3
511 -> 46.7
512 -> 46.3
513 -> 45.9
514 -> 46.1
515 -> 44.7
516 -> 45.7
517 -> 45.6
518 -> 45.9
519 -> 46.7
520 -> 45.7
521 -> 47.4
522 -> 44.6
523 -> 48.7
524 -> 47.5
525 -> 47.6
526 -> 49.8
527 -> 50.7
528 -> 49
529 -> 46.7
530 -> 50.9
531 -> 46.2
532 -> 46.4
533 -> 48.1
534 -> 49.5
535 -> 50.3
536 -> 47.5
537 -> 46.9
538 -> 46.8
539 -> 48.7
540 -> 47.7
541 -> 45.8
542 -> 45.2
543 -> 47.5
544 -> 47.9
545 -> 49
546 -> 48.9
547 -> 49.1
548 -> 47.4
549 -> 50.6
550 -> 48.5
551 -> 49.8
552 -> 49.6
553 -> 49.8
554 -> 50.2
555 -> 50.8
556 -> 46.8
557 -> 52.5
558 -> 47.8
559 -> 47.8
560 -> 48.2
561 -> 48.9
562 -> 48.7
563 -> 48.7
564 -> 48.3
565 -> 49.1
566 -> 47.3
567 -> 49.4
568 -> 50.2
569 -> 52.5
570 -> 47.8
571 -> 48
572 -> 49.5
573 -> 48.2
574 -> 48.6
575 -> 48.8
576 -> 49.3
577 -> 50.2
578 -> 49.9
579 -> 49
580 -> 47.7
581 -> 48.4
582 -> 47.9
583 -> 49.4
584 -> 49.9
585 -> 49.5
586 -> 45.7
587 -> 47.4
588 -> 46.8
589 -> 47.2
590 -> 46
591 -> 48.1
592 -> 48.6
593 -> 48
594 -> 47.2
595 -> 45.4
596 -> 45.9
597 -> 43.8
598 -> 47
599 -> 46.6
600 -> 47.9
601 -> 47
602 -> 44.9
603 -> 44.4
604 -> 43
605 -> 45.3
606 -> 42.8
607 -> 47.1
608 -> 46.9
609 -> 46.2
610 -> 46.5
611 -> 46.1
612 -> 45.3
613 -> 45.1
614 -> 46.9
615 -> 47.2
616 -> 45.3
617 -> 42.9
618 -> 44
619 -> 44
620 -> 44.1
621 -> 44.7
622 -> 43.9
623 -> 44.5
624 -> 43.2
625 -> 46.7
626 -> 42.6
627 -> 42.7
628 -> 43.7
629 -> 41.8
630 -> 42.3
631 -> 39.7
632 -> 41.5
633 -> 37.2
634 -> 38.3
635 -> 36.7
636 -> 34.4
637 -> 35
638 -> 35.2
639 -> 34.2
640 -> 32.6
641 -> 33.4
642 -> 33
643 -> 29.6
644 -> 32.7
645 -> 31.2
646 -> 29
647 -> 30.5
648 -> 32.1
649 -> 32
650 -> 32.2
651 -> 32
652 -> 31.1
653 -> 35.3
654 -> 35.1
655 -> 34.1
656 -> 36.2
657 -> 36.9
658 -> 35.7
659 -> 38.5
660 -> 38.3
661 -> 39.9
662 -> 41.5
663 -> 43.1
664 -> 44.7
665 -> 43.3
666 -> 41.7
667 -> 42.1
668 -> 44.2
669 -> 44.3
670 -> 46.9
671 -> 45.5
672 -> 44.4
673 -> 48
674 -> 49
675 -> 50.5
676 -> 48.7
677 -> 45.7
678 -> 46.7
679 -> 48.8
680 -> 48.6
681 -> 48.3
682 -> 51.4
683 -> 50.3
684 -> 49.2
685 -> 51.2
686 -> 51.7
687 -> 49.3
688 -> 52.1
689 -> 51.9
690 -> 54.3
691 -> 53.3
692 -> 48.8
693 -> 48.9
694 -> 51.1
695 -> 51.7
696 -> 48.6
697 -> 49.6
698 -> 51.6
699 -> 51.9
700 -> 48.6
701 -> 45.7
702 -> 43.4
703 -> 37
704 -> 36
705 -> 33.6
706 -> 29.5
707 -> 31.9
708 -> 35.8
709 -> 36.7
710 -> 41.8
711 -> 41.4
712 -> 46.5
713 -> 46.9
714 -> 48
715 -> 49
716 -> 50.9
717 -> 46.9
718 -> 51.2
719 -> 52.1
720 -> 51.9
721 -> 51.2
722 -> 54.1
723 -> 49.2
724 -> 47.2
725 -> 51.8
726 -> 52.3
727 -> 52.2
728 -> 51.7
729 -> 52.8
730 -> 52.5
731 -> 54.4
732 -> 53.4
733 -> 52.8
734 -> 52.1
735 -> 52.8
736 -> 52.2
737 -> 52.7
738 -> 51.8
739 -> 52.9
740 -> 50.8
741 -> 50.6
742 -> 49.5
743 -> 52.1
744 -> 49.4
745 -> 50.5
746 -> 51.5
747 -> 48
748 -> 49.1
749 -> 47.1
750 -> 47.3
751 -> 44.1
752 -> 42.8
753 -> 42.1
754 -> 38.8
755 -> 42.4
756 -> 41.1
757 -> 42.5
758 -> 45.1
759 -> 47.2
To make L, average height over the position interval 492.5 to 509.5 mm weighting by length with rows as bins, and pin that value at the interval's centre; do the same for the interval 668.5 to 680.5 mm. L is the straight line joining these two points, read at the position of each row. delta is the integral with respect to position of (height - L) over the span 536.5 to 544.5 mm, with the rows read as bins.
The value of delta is -2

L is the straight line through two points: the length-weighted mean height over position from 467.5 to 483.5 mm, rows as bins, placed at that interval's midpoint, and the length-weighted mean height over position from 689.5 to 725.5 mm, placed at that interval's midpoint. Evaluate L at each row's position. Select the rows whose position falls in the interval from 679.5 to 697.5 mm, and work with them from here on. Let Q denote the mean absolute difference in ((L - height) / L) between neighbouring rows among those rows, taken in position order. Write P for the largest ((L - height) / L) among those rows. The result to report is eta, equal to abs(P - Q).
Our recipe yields 0.076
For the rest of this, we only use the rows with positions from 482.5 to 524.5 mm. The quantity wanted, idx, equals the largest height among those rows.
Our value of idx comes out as 49.9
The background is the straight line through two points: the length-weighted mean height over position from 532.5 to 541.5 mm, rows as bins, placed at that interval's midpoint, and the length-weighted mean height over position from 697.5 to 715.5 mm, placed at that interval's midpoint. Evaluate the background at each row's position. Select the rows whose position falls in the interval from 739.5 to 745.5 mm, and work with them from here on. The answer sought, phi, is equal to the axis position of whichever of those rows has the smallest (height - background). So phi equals 744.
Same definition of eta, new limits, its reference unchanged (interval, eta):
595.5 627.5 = 0.058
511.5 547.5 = 0.024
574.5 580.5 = 0.035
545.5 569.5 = 0.028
